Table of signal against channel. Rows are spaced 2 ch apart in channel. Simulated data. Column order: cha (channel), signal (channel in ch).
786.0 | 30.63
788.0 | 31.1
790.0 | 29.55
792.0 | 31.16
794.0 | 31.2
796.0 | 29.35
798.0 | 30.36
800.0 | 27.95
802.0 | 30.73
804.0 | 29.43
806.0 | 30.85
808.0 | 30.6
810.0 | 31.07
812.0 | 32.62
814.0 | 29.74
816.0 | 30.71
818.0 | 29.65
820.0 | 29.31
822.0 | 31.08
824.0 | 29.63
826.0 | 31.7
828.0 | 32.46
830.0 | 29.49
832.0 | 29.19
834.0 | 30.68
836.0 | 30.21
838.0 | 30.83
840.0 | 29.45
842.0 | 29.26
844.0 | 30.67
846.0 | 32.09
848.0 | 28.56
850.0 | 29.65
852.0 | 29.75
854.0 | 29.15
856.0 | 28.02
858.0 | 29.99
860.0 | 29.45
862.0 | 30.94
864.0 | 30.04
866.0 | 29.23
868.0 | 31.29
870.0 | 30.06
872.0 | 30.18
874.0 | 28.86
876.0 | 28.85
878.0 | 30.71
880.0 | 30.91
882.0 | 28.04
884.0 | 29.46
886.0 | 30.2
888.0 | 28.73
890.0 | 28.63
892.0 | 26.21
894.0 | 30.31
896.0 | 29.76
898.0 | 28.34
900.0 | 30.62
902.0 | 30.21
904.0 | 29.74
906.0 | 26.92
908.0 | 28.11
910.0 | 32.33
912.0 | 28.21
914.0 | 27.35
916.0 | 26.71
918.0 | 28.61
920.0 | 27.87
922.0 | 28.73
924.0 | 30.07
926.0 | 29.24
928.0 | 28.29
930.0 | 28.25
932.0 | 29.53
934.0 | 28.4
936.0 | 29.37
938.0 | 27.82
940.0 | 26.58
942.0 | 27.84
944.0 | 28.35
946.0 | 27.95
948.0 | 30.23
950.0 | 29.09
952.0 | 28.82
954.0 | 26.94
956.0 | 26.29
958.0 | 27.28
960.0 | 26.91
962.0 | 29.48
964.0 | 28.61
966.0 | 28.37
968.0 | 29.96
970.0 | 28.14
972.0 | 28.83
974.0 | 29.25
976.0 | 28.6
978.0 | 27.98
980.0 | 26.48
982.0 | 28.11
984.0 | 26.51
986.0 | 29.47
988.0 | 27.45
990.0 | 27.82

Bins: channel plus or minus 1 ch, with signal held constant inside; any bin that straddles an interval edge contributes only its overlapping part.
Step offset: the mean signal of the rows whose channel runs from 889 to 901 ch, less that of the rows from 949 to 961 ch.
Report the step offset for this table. 1.4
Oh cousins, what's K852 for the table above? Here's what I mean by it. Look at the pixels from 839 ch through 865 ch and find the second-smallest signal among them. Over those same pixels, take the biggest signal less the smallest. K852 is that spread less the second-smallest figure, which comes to -24.5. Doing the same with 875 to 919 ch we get -20.6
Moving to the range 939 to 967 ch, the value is -22.6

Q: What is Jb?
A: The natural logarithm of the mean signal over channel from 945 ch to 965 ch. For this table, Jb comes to 3.34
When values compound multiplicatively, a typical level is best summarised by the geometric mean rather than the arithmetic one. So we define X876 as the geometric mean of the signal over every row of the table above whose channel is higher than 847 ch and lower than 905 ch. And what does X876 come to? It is 29.5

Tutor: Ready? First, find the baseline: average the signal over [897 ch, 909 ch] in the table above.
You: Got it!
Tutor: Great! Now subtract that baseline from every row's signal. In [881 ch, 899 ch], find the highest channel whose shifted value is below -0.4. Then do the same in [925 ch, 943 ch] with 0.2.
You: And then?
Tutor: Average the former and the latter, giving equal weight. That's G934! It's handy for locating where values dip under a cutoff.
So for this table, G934 920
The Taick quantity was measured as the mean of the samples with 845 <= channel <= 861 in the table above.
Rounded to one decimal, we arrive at 29.6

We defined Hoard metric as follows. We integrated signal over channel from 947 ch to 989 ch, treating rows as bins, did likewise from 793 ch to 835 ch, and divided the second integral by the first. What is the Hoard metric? 1.08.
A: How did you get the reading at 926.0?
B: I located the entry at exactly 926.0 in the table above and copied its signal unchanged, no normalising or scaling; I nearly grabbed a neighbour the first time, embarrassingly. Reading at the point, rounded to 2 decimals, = 29.24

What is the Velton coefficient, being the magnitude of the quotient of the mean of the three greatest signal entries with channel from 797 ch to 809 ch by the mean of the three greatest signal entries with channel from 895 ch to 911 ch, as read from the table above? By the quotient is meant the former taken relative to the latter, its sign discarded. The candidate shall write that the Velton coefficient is 0.99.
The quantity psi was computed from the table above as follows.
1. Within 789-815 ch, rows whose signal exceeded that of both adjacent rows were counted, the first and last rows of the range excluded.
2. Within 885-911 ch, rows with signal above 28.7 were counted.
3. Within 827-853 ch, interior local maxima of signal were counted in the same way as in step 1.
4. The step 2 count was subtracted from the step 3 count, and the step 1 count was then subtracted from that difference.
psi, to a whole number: -10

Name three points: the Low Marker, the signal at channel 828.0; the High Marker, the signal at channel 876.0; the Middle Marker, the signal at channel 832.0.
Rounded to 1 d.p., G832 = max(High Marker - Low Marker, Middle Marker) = 29.2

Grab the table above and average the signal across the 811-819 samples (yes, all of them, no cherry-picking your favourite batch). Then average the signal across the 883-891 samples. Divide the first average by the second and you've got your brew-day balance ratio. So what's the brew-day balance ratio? 1.05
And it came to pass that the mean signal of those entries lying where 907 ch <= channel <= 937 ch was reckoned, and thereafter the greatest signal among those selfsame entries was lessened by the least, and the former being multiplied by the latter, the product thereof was 162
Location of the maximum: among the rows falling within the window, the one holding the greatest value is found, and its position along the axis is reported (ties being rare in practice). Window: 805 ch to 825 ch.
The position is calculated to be 812.0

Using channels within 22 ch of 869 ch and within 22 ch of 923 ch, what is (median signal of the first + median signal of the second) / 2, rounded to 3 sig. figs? 28.9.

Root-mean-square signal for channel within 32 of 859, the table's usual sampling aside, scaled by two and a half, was 74.7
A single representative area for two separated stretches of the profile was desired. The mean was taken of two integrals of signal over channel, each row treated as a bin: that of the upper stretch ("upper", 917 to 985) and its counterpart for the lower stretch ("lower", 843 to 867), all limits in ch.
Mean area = 1320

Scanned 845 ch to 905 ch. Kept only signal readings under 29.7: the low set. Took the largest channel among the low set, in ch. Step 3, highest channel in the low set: 898.0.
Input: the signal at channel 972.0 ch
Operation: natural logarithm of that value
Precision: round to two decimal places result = 3.36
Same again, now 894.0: 3.41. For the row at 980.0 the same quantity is 3.28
